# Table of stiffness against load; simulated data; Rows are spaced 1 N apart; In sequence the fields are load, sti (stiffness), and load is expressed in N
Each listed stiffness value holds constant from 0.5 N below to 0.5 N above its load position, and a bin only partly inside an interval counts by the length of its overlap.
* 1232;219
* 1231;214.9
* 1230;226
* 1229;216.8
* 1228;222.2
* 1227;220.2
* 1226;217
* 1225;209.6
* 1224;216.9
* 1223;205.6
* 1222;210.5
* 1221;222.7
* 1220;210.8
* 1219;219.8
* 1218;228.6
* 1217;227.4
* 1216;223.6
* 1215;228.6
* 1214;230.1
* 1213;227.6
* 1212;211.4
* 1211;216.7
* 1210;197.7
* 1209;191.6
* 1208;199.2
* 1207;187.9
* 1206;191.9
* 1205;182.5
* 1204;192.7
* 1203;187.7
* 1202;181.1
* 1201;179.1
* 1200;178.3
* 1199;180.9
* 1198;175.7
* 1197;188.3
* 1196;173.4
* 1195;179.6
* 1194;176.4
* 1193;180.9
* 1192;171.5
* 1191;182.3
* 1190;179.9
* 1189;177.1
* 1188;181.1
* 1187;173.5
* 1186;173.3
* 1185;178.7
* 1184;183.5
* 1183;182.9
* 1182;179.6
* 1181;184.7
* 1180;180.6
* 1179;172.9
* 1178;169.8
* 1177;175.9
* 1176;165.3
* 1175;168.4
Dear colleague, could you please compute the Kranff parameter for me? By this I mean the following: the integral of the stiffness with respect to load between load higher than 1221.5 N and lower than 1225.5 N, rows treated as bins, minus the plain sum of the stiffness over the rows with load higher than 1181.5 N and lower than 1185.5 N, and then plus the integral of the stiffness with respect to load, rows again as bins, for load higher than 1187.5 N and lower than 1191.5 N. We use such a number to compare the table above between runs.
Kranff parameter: 838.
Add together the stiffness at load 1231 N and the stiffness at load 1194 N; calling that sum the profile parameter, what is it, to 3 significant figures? 391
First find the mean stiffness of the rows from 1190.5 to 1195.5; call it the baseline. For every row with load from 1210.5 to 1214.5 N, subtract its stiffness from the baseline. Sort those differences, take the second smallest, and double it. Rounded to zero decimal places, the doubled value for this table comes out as -99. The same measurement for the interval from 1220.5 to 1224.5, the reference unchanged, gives -78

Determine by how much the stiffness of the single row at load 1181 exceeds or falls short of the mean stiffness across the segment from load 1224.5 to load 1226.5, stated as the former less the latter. -29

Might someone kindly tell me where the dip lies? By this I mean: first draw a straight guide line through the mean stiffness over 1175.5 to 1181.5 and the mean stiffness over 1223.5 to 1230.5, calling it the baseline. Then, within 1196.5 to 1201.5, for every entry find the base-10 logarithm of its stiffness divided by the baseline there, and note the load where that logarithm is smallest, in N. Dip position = 1198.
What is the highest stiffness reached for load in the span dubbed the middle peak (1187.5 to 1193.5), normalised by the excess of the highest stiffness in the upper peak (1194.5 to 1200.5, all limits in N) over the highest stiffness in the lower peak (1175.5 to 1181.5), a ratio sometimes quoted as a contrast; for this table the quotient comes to 50.6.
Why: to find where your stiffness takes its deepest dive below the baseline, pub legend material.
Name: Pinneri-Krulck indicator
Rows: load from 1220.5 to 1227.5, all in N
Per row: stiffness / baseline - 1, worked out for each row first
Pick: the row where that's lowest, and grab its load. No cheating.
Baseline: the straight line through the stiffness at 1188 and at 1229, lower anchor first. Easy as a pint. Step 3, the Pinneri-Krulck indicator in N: 1223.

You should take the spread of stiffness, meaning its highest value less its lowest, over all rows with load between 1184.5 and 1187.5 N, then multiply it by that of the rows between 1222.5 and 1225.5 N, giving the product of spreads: 61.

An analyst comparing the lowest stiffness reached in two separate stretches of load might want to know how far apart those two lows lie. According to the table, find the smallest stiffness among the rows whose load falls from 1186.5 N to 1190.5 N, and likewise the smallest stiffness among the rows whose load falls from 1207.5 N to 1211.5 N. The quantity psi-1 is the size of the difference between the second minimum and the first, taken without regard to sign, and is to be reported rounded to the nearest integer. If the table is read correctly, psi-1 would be 18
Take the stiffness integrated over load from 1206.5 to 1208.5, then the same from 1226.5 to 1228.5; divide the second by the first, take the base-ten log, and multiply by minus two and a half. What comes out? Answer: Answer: -0.14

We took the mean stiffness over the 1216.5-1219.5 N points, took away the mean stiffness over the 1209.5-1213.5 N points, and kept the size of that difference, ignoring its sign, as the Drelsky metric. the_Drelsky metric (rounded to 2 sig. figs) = 12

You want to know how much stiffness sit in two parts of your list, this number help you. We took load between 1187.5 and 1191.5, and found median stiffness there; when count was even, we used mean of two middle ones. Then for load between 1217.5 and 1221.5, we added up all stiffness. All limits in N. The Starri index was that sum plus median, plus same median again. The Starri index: 1243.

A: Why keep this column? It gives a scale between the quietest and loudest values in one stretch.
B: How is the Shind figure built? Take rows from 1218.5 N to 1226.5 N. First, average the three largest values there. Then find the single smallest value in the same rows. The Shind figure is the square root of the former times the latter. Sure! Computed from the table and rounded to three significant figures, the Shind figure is 213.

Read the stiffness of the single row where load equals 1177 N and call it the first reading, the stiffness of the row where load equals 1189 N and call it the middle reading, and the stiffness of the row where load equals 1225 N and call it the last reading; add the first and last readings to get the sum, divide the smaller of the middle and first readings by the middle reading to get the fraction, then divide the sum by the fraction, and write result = 388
